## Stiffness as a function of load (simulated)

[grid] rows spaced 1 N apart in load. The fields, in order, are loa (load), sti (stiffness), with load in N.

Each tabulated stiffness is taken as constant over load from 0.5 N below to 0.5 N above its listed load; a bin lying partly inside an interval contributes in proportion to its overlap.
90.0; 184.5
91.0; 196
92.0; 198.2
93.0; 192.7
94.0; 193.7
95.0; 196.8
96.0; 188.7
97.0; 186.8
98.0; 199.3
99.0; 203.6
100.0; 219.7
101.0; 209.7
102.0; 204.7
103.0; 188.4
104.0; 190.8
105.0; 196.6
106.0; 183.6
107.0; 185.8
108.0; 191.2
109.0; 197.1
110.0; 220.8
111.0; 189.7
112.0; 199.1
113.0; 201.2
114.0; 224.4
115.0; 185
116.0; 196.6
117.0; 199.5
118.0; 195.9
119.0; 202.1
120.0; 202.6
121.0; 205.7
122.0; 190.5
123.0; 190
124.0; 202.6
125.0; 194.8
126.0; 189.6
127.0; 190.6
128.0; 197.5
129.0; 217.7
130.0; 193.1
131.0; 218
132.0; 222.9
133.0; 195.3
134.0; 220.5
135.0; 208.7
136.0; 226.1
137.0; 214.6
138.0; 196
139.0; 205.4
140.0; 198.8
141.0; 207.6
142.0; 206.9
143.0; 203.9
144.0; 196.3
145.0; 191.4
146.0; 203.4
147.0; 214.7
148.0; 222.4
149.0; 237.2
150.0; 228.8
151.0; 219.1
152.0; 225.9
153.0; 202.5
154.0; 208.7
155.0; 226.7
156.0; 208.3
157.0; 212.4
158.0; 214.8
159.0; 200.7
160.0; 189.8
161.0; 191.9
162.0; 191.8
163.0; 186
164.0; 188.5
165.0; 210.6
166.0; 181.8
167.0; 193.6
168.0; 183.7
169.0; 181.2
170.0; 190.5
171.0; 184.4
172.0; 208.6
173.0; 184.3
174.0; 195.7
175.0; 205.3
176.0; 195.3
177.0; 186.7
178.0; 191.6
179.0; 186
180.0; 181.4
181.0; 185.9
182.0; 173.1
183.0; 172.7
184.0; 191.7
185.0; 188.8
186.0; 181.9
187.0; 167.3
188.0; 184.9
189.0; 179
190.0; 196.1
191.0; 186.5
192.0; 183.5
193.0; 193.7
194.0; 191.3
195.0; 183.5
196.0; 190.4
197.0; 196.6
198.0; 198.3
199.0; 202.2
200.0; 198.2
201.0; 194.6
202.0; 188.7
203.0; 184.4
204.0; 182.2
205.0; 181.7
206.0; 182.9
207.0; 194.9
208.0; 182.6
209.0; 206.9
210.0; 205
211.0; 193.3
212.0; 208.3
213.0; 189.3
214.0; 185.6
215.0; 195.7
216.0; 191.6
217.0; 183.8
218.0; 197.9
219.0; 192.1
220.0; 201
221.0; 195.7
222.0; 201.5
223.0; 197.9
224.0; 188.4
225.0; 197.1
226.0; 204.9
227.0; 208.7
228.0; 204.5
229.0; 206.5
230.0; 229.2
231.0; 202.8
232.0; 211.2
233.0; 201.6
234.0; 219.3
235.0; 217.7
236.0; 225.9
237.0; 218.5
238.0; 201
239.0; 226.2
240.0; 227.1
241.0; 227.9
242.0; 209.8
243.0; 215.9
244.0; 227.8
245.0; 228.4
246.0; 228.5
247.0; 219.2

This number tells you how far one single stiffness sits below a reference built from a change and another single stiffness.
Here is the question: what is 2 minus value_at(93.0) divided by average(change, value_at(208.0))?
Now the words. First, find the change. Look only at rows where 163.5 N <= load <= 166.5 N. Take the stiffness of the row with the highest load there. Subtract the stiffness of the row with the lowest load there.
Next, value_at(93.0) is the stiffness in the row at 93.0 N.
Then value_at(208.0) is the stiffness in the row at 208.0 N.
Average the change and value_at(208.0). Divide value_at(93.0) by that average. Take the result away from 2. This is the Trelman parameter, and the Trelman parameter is -0.19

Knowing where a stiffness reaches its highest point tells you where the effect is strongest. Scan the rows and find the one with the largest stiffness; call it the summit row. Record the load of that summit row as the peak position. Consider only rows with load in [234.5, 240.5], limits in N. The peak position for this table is 240.0 N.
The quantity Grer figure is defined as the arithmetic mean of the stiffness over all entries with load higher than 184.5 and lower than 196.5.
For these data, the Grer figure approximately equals 186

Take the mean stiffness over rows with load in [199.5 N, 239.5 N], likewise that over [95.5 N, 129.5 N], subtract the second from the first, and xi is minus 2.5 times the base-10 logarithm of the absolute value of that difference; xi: -0.6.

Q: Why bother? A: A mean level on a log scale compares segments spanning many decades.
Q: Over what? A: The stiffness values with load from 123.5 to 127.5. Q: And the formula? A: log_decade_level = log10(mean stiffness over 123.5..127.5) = 2.289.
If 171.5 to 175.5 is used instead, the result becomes 2.298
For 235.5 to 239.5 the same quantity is 2.338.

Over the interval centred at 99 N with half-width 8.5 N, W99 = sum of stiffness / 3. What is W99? 1112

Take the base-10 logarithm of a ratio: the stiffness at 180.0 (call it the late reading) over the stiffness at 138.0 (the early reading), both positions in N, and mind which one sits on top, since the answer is -0.03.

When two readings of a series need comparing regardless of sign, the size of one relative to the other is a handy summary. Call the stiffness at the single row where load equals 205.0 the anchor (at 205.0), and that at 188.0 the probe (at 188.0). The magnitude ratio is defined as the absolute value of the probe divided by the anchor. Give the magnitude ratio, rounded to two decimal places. 1.02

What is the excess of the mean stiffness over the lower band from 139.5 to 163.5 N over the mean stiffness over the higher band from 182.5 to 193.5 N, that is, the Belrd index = 24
